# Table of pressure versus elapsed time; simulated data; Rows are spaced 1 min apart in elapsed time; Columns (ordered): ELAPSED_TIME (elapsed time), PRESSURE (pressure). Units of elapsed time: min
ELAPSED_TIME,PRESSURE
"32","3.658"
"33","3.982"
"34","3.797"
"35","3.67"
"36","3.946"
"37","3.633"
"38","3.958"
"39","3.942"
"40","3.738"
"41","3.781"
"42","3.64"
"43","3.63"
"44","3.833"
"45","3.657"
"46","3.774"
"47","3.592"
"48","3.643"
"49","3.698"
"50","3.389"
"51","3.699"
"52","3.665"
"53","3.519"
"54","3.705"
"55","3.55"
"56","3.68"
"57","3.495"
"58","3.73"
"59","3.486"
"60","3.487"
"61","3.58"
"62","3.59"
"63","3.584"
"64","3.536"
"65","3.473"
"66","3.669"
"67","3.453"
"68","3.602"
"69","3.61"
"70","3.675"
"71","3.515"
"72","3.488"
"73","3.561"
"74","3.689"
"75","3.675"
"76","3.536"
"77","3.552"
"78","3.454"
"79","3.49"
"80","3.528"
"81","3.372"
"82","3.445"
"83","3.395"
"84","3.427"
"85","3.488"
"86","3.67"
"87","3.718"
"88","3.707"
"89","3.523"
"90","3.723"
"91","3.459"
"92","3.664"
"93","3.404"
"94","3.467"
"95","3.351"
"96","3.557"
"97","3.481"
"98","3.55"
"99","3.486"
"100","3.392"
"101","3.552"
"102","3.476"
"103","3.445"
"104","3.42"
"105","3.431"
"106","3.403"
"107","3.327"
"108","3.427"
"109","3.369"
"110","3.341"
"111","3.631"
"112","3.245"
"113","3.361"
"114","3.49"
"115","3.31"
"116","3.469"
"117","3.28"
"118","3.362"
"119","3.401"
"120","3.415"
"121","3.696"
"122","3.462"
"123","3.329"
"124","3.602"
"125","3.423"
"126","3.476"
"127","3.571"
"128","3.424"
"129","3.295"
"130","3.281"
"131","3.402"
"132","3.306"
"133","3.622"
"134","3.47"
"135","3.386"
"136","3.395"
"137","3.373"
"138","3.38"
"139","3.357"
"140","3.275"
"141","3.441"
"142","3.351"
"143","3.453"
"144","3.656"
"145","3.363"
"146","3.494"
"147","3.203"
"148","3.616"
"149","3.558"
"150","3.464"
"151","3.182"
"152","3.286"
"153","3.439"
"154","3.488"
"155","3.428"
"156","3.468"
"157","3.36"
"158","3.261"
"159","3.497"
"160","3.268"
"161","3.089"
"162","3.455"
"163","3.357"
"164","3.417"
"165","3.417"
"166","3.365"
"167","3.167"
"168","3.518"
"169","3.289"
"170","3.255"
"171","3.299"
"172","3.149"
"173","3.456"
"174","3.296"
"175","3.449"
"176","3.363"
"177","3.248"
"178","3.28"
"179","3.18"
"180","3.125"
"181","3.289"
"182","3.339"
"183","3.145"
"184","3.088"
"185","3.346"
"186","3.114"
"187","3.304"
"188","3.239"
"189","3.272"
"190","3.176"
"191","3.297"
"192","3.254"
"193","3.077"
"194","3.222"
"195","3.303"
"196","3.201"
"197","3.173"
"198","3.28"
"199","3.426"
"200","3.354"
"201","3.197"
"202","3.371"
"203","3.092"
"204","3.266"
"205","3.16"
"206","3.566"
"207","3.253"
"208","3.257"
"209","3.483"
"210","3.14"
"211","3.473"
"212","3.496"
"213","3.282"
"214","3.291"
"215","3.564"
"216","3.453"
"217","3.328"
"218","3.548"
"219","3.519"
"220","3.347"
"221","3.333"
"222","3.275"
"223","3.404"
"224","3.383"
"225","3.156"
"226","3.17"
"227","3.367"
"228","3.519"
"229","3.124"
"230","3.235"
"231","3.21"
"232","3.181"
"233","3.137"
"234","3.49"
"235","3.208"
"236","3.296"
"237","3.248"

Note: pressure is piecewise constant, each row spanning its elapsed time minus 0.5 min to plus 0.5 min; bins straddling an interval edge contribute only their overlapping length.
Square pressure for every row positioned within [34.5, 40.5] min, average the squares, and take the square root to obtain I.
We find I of 3.8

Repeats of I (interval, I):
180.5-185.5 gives 3.2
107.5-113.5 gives 3.4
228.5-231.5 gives 3.2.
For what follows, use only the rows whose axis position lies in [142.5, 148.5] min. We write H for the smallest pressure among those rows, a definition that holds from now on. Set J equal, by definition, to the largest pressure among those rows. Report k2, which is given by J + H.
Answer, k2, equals 6.9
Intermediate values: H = 3.203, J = 3.656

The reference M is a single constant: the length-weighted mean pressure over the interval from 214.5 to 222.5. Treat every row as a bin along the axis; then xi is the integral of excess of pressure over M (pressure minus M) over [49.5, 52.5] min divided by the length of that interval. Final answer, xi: 0.2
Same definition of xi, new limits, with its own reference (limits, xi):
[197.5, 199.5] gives -0.1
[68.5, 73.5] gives 0.1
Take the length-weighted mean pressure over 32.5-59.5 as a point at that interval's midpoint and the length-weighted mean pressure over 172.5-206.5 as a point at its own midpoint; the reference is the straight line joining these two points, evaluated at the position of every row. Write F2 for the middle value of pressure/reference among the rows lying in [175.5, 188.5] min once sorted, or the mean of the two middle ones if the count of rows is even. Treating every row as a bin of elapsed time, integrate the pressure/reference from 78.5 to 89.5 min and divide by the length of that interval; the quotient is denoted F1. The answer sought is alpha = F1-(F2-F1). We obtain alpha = 0.98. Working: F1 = 0.984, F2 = 0.99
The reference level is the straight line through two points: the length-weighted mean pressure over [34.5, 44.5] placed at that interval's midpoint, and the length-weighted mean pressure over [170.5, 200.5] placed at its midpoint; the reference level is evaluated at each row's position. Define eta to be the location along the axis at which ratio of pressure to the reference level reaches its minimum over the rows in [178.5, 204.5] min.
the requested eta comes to 184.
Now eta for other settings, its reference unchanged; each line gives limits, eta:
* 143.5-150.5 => 147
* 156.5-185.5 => 161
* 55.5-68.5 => 67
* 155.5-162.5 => 161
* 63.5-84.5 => 81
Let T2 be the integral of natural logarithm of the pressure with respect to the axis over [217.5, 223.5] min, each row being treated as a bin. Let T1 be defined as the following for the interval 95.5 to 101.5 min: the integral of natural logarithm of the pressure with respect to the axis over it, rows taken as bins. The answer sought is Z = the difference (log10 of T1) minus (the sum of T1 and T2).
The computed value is -14.0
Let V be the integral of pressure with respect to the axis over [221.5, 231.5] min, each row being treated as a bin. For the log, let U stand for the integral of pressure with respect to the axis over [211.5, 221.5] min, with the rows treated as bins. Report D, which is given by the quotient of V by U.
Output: 0.961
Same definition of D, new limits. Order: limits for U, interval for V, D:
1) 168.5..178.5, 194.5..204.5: 0.987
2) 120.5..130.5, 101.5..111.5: 0.992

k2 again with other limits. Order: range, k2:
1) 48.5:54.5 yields 7.1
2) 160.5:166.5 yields 6.5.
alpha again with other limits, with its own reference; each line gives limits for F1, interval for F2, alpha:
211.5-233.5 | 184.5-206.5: 1.11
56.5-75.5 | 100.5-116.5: 0.99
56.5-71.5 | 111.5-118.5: 1.00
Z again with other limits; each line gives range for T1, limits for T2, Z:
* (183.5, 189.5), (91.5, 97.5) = -13.7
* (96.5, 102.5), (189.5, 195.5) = -13.6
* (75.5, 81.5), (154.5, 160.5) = -13.9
